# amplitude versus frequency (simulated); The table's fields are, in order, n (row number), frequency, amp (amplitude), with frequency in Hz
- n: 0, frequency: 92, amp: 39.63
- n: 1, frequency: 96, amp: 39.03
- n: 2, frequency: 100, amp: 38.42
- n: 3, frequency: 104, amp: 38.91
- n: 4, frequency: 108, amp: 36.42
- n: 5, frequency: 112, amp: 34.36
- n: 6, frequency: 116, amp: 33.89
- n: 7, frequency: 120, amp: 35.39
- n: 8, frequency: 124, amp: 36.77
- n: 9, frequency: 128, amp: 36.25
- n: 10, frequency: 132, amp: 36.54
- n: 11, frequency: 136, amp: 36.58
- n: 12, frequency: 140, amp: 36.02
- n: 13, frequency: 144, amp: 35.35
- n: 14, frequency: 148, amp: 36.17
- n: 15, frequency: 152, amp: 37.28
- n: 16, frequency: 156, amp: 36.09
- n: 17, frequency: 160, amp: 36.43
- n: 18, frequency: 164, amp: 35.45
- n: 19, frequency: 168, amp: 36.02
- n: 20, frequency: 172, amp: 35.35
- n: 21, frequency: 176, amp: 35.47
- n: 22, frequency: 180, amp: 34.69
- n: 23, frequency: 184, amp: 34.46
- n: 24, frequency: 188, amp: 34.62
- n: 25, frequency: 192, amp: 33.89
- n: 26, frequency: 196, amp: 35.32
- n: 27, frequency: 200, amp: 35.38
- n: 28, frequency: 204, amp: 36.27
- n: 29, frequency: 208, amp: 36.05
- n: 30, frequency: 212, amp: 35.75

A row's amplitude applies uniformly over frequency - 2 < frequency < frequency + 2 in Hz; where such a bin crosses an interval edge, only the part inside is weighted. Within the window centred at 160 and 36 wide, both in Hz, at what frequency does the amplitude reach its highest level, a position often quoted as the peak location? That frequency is 152 Hz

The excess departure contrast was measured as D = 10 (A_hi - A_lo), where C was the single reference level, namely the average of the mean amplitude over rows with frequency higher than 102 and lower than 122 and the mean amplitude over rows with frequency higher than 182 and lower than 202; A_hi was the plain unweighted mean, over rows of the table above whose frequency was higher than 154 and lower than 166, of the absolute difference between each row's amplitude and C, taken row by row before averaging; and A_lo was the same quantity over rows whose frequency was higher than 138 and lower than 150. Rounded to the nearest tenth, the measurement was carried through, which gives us 1.4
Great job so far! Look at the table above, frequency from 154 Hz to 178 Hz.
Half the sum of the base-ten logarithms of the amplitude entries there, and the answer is 4.66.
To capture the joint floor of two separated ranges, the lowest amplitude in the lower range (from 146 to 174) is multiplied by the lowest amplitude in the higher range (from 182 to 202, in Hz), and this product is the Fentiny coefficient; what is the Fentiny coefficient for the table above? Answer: 1198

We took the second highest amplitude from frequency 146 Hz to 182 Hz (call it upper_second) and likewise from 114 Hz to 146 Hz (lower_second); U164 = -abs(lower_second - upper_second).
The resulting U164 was -0.15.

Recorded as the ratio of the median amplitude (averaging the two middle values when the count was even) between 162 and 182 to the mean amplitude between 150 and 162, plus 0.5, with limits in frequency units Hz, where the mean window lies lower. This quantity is 1.47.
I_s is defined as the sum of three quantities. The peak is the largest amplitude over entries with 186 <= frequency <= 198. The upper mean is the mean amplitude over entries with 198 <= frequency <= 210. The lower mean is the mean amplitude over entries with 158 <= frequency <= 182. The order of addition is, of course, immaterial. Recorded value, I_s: 107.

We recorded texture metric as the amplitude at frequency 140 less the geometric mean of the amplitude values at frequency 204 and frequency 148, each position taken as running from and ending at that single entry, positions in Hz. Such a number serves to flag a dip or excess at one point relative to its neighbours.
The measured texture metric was -0.20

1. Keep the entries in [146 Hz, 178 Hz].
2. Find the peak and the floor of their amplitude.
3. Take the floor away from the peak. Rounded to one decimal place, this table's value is 1.9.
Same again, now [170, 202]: 1.6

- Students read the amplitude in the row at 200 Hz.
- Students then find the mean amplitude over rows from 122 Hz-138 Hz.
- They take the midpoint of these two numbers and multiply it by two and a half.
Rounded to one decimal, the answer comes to 89.9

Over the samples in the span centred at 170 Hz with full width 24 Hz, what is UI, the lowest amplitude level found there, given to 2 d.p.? 34.69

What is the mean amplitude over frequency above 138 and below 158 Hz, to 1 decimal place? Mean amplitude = 36.2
